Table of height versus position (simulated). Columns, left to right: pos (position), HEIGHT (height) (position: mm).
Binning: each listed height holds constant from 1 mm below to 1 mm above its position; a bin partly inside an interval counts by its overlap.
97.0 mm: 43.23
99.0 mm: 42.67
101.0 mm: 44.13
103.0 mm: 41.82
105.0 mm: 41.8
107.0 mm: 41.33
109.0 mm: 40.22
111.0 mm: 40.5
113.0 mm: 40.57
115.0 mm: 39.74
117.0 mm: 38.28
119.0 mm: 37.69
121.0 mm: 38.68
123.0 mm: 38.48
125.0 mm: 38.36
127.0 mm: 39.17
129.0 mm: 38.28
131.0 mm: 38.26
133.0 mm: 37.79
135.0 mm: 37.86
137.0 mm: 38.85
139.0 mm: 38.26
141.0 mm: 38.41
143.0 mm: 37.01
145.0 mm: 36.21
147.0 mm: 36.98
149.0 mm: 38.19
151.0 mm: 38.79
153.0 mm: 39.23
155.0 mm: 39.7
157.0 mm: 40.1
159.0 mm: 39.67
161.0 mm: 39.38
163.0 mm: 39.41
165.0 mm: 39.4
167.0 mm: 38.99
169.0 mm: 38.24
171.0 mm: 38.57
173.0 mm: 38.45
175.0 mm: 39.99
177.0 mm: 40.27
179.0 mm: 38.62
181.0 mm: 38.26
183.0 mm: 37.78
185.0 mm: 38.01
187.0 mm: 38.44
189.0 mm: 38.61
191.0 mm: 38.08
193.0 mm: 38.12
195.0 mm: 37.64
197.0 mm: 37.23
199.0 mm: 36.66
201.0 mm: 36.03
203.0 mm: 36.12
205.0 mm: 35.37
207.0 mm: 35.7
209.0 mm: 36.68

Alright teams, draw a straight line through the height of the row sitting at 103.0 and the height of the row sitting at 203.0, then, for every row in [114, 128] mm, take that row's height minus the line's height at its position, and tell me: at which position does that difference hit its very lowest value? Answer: 119.0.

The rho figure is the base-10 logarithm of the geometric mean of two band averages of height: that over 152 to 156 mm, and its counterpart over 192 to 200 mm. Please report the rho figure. 1.58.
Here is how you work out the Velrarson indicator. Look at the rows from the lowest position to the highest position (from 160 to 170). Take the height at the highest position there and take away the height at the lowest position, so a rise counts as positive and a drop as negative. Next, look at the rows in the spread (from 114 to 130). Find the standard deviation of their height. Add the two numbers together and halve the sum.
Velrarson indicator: -0.3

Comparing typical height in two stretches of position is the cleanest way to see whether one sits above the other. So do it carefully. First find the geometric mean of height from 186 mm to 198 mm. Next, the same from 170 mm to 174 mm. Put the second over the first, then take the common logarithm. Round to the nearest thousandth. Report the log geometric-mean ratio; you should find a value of 0.006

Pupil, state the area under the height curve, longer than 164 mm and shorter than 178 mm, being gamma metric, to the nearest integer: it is 548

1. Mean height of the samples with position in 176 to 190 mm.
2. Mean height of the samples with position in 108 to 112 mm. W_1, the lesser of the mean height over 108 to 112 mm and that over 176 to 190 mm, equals 38.6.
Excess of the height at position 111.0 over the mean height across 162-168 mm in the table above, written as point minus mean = 1.2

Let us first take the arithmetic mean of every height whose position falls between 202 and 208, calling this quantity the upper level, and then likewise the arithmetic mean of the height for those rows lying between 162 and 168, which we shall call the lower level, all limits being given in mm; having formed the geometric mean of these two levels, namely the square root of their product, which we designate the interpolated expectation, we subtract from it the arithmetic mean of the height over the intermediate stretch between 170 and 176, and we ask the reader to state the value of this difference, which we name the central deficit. -1.5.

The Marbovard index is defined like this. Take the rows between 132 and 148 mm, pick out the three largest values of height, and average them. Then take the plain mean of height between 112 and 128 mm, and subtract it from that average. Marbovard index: -0.4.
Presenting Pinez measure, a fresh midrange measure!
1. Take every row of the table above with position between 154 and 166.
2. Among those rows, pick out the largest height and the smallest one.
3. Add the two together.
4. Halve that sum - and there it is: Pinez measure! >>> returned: 39.7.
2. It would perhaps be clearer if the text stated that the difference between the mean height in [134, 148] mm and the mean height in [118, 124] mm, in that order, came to -0.63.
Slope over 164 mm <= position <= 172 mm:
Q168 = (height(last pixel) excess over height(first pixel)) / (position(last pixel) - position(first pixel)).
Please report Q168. -0.14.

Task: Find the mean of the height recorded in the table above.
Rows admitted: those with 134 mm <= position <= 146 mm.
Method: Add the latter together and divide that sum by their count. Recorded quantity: 37.8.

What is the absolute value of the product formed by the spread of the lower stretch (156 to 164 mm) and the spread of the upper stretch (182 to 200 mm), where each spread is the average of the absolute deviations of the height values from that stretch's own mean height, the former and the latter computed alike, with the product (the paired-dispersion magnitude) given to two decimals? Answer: 0.11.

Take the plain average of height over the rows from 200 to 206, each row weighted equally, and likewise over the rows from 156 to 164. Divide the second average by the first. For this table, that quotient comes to 1.11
